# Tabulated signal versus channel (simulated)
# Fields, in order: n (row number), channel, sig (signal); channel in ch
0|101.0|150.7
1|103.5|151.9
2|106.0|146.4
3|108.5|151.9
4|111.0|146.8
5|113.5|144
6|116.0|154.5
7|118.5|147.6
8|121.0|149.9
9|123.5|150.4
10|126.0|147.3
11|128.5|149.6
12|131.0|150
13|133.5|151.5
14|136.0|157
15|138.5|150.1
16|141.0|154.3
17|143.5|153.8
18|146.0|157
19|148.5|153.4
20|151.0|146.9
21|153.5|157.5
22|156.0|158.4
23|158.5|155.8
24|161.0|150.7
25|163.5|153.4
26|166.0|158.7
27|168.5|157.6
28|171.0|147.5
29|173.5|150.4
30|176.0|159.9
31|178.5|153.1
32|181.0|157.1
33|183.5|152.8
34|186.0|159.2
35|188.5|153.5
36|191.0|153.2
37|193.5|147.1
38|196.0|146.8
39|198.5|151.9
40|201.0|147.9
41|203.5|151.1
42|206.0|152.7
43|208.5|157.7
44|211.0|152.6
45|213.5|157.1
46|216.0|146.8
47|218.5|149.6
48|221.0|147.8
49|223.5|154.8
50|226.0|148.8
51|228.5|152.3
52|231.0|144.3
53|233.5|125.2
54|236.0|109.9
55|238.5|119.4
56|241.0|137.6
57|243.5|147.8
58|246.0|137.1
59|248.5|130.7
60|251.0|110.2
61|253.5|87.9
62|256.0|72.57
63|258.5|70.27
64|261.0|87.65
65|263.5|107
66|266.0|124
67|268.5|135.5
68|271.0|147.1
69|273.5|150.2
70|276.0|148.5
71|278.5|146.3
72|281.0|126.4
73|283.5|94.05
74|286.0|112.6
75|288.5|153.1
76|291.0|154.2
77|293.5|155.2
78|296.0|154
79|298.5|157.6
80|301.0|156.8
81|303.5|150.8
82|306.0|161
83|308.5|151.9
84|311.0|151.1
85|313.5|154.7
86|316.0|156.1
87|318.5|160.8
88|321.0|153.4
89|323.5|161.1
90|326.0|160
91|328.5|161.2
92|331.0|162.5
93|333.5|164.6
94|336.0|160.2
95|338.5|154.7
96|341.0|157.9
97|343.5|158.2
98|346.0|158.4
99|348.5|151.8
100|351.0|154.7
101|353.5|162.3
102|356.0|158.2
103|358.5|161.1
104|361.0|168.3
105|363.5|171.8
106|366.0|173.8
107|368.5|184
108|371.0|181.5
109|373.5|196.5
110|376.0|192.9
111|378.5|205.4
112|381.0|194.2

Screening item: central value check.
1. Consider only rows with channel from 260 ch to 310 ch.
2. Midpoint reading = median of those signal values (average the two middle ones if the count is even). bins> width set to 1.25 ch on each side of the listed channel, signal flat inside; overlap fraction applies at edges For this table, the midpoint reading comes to 149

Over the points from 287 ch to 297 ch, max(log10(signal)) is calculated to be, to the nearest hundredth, 2.19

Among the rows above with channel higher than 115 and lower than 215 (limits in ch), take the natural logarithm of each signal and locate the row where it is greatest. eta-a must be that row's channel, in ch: 176.0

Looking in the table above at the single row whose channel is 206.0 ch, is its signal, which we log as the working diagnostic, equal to 152.7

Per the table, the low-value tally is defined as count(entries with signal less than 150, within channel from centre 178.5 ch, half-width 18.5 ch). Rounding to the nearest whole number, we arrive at 3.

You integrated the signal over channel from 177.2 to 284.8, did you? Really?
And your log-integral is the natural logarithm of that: 9.59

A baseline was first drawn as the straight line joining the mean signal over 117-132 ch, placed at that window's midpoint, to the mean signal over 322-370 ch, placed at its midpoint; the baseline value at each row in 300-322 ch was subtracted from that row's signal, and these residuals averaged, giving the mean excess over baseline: -5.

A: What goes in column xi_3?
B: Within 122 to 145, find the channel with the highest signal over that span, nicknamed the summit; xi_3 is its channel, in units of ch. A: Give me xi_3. 136.0 ch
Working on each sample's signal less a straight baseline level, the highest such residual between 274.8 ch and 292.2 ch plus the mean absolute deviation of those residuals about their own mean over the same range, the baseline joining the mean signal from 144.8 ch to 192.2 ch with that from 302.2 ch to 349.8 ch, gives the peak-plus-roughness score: 16.8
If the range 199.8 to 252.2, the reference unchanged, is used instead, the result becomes 14.4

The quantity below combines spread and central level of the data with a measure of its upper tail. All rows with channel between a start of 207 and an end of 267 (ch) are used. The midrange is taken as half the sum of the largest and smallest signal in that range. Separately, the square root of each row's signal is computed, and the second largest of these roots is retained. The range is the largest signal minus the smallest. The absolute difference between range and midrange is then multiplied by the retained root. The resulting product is 333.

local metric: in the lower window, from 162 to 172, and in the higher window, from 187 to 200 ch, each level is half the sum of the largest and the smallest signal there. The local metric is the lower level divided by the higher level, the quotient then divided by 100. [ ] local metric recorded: 0.0102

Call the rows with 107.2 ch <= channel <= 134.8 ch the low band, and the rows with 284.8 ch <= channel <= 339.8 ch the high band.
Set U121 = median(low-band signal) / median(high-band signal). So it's 0.96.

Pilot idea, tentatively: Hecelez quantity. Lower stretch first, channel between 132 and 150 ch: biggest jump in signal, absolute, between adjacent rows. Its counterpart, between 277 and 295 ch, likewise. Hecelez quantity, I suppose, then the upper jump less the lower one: 34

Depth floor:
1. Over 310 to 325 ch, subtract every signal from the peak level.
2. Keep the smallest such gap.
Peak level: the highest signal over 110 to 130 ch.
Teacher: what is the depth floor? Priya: -6.6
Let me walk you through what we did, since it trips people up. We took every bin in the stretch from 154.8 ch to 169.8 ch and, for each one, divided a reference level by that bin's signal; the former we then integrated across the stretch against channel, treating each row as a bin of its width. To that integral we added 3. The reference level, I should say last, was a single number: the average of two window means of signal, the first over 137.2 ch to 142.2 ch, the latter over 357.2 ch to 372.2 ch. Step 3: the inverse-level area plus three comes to 18.7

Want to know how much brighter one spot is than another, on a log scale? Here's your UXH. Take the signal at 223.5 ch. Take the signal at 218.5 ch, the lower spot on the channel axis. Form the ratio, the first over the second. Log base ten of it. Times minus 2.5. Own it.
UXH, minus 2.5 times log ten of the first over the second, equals -0.04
